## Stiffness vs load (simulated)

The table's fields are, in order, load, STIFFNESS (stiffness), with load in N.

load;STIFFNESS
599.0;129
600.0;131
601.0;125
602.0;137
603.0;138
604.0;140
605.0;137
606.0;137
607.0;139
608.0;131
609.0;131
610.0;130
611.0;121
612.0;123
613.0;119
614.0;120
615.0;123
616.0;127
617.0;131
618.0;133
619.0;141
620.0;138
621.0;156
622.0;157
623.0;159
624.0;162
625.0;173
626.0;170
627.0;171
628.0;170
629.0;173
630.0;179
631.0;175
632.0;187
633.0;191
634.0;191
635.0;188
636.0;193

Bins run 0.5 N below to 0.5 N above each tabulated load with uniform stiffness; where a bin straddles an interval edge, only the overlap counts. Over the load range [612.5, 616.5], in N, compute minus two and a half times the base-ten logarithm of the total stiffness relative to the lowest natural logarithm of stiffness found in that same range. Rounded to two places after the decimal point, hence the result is -5.02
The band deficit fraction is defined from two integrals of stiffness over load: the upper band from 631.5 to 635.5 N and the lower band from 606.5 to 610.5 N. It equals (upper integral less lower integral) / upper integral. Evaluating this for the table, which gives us 0.30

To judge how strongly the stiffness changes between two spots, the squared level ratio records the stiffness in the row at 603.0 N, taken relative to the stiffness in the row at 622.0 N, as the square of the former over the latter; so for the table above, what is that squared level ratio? 0.77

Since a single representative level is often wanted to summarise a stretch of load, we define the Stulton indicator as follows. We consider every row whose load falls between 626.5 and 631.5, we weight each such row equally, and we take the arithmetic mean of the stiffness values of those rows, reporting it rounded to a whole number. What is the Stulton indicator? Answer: 174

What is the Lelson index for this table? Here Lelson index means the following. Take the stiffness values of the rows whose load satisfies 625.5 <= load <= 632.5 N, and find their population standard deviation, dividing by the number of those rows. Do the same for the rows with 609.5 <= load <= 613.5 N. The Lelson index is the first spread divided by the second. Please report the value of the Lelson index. 1.4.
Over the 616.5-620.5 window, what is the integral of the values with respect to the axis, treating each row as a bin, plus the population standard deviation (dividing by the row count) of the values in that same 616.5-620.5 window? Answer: 547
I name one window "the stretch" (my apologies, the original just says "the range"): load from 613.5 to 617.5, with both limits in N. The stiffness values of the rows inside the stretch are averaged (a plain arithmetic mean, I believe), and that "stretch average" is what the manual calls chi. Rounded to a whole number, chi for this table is 125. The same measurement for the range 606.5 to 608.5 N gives 135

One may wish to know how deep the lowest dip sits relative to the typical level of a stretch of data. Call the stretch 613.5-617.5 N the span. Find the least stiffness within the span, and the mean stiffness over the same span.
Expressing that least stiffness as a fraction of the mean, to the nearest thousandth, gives 0.958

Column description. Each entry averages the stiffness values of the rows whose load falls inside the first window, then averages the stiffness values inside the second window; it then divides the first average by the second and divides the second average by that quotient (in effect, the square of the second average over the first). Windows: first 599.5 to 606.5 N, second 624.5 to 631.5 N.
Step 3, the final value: 222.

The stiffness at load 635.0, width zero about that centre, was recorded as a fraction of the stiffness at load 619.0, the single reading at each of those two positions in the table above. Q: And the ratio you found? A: 1.33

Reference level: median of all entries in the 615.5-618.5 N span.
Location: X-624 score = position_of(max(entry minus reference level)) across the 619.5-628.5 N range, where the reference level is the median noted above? 625.0 N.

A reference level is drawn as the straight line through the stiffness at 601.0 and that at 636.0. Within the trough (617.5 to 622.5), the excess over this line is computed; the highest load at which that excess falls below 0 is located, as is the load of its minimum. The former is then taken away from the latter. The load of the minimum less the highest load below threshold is -4 N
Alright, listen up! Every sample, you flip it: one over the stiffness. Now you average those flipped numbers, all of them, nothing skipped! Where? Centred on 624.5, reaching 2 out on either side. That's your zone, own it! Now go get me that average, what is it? 0.0060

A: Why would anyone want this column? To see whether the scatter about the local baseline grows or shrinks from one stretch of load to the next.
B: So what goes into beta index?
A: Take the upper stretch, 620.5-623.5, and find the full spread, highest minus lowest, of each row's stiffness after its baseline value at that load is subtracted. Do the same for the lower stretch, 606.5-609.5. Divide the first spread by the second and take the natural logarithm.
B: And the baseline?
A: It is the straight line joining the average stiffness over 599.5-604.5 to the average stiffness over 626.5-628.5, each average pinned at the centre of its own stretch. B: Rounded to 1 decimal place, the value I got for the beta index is -2.9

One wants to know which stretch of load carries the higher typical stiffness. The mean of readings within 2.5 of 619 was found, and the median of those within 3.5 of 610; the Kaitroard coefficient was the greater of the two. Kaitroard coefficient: 140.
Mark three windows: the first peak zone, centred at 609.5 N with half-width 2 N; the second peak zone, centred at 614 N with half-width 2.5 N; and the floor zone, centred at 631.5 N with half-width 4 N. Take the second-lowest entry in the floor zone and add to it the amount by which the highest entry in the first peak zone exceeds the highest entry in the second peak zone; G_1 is 177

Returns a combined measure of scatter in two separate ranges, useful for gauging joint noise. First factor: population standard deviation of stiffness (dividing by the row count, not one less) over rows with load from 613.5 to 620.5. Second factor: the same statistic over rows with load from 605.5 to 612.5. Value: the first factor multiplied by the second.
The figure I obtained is 43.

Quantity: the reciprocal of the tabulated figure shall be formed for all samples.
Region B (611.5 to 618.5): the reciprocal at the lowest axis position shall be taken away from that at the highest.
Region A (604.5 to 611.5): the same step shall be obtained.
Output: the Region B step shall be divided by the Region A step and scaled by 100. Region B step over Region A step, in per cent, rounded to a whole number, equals -63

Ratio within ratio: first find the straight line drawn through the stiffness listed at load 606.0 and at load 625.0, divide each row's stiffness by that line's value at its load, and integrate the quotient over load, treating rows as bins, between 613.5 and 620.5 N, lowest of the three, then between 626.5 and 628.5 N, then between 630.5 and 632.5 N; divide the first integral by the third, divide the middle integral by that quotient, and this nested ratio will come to 0.6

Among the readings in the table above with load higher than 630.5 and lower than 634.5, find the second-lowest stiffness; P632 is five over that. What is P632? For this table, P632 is 0.027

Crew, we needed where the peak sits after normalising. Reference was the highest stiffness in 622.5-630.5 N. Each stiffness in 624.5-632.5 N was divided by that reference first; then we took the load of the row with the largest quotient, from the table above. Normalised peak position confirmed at 632.0 N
